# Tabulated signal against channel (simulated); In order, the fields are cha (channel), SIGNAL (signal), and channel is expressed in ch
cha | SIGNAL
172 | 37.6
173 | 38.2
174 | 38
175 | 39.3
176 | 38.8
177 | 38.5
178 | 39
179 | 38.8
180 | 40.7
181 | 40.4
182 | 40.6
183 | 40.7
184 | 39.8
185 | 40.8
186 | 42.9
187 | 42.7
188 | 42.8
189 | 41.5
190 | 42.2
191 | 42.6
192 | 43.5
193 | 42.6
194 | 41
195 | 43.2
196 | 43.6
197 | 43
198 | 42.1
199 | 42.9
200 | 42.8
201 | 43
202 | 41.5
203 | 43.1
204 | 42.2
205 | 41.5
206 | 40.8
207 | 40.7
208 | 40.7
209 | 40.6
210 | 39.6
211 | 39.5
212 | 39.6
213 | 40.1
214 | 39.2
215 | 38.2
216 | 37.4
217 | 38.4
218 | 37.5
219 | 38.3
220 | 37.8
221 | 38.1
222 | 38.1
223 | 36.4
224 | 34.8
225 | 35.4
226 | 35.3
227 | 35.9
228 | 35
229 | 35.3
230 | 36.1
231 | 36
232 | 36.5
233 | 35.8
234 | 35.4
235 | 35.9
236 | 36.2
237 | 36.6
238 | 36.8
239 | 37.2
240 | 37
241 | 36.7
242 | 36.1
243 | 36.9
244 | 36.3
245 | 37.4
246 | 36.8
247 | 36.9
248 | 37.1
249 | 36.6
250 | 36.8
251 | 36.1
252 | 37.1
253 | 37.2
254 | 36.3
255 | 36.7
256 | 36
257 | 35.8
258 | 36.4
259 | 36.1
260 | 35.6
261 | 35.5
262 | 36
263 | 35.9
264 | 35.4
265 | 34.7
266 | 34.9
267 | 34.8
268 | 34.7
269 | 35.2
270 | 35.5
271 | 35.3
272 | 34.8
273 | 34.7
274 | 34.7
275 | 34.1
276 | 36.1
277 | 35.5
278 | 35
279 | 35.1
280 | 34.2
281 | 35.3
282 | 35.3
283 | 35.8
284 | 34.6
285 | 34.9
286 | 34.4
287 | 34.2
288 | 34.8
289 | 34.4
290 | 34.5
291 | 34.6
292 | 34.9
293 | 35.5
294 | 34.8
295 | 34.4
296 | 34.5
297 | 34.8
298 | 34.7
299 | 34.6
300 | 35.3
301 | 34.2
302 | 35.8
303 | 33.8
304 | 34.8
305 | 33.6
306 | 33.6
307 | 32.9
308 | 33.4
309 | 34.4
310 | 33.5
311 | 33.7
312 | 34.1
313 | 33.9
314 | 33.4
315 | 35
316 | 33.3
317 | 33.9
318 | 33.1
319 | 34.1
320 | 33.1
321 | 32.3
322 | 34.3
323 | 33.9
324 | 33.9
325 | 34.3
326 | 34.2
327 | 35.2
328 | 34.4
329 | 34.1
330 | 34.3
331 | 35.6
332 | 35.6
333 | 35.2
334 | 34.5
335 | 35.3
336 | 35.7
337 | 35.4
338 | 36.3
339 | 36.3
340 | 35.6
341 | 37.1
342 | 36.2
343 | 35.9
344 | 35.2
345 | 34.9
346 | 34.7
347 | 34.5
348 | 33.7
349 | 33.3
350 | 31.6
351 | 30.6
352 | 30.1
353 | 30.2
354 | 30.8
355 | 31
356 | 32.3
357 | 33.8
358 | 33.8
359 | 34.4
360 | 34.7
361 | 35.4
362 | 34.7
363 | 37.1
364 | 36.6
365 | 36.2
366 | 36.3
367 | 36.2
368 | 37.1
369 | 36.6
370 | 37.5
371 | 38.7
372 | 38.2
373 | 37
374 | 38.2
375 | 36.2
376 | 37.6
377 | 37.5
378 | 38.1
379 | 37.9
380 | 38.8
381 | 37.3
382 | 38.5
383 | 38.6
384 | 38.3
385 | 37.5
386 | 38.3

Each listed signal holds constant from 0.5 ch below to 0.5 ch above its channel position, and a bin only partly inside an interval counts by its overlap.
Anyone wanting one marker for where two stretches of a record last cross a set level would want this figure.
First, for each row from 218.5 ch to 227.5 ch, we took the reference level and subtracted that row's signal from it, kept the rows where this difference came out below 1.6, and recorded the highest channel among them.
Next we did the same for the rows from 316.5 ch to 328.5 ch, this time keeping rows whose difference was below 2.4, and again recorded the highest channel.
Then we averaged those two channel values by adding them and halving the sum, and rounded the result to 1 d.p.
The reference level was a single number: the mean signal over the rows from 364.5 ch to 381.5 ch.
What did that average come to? 277.0 ch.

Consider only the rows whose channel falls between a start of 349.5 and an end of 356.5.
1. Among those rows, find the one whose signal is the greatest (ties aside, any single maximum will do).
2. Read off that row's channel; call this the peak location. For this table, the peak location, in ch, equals 356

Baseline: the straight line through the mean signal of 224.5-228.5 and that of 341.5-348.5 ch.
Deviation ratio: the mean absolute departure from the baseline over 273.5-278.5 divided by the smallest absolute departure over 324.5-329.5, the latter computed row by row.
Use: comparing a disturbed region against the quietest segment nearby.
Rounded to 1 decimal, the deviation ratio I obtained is 4.8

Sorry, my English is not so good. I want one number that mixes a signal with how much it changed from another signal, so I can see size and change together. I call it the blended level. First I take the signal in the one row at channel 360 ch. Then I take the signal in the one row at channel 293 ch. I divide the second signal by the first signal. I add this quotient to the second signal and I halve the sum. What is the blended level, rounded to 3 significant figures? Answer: 18.3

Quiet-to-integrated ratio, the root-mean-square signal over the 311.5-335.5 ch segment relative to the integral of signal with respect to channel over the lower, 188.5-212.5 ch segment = 0.034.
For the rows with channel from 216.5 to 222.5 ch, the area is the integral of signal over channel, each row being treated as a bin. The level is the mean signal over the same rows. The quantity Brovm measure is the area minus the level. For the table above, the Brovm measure 190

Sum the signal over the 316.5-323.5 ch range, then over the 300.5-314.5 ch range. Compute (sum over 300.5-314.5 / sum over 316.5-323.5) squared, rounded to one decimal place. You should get 4.1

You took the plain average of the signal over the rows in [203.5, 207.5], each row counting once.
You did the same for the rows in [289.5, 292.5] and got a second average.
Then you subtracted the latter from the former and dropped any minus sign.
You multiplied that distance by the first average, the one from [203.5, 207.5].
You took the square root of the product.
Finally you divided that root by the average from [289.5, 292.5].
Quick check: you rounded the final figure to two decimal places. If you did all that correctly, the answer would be 0.48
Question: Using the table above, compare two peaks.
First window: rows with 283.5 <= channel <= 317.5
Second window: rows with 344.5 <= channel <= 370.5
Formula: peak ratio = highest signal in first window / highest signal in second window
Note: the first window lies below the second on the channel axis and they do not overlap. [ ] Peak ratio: 0.95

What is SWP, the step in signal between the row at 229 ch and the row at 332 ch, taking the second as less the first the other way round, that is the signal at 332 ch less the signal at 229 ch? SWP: 0.3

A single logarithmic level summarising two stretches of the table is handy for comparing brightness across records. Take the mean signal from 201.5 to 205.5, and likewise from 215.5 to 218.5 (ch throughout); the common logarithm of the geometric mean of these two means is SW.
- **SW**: 1.60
